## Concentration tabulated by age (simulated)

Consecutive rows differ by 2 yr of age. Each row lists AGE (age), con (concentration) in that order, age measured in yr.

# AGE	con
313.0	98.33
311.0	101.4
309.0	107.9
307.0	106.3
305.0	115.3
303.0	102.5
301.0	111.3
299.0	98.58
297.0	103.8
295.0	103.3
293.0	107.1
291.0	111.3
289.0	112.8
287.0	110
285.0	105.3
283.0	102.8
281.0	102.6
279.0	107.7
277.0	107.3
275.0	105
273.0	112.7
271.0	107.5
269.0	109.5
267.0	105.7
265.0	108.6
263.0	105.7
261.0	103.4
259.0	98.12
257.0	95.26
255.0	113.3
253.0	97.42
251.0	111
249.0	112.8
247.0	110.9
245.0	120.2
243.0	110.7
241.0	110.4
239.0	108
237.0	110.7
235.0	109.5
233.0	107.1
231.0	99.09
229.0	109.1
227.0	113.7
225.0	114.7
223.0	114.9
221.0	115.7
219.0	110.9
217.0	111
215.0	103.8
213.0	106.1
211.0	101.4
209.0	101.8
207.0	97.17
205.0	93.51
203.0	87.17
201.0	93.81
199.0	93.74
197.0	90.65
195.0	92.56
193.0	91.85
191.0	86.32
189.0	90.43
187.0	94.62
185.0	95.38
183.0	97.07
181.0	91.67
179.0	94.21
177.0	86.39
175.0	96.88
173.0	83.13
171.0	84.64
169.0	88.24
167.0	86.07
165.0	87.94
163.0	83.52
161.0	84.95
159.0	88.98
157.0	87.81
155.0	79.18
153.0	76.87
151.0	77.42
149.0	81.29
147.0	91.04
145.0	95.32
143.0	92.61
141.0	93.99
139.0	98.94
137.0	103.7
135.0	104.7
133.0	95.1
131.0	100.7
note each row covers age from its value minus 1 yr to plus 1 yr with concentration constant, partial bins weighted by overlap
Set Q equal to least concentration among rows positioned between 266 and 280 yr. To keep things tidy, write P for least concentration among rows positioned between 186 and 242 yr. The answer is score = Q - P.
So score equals 19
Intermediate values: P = 86.32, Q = 105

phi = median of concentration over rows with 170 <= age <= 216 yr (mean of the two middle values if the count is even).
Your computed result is 94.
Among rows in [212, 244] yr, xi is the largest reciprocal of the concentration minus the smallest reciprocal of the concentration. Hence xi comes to 0.0014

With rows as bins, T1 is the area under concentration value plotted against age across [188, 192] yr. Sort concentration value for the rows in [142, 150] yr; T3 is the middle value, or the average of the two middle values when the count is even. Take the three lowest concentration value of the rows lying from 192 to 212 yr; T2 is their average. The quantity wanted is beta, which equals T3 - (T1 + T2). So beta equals -352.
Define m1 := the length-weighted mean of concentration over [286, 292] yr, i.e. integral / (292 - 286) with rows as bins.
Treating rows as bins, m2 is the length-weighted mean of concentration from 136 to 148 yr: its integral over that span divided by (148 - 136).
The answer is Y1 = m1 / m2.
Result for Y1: 1.16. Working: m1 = 111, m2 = 96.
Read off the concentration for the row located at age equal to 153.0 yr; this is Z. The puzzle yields 76.87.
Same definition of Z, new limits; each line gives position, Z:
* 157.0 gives 87.81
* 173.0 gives 83.13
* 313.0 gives 98.33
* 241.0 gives 110.4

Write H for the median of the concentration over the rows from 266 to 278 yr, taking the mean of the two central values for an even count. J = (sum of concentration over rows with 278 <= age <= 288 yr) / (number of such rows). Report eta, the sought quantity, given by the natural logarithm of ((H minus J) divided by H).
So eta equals -4.1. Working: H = 107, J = 106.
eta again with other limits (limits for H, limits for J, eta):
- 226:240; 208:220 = -3.5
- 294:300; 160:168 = -1.8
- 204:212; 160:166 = -2.0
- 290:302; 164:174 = -1.7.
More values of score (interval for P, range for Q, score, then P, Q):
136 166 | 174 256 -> 9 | 76.87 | 86.32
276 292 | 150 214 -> -26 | 102.6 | 76.87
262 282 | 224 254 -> -5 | 102.6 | 97.42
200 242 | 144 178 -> -10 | 87.17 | 76.87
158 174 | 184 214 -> 3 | 83.13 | 86.32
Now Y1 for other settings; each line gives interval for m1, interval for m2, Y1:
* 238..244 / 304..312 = 1.02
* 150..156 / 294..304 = 0.75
